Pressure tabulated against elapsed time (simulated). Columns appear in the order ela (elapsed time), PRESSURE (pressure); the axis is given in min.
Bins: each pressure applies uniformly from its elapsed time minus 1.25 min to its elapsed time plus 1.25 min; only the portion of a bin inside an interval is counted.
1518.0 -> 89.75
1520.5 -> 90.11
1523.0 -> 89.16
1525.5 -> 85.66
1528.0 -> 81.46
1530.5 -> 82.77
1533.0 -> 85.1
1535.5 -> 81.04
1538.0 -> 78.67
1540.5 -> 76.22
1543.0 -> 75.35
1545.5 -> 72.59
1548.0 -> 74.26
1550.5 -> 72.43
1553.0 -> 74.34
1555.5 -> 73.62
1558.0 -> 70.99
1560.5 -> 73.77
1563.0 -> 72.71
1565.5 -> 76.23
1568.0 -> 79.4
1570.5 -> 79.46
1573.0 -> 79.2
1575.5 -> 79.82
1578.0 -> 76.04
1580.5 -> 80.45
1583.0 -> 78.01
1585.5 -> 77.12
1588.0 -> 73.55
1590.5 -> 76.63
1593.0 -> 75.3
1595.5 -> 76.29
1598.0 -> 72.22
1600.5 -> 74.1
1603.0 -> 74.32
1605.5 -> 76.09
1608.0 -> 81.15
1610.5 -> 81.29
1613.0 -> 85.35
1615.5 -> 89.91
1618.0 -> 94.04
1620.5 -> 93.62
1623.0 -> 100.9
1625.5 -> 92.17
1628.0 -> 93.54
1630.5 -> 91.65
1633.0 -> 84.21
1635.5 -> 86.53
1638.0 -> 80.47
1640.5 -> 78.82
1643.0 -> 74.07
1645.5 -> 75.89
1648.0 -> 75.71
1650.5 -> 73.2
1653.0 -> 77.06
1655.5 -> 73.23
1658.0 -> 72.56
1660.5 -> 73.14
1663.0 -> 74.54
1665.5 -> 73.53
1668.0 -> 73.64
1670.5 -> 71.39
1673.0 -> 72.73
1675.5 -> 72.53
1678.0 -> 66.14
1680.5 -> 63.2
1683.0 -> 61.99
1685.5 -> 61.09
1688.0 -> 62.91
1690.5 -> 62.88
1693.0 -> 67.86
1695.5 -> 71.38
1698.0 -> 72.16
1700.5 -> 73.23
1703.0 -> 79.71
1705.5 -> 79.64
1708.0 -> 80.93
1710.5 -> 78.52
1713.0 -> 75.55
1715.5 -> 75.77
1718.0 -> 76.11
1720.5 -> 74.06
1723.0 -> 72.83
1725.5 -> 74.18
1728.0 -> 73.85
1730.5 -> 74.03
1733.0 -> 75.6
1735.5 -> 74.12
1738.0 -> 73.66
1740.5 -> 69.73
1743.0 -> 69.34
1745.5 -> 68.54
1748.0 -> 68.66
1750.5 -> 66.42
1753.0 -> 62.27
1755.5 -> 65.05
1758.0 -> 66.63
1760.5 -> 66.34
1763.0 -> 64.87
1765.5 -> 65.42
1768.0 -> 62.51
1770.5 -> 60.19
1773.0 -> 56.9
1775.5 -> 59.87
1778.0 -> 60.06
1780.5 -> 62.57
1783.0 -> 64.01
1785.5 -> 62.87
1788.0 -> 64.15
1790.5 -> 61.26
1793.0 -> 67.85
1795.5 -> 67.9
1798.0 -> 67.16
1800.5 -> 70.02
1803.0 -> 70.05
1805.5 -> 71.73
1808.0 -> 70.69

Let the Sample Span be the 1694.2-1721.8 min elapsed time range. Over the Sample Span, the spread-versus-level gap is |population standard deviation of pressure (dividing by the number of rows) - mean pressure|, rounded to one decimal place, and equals 73.0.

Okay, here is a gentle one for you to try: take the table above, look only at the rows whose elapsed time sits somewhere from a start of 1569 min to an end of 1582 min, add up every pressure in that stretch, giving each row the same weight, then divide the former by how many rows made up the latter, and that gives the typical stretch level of 79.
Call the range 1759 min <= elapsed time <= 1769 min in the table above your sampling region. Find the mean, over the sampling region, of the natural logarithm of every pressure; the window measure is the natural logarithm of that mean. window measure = 1.43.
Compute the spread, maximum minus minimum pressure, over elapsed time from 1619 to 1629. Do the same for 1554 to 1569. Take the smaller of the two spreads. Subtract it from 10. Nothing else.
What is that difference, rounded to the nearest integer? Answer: 2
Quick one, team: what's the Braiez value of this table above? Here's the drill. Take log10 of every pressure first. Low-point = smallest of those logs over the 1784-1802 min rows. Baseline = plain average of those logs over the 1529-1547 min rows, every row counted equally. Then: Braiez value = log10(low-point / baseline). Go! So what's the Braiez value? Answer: -0.026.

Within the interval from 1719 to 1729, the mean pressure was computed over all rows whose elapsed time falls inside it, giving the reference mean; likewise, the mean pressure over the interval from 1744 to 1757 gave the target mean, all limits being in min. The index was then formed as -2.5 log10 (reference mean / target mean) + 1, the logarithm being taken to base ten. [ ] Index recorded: 0.883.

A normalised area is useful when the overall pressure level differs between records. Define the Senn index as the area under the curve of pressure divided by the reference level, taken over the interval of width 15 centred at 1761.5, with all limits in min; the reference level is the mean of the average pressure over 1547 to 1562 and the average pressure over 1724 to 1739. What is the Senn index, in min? 13.3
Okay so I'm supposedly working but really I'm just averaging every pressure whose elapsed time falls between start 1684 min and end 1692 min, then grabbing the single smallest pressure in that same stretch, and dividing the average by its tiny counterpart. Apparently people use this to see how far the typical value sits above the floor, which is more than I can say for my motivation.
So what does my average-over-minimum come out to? 1.02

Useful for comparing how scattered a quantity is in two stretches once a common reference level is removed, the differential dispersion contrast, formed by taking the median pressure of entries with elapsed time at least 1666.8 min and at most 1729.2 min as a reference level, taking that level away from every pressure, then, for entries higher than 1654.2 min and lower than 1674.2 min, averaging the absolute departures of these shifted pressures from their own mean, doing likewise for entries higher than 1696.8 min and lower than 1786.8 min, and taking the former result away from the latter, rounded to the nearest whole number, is 5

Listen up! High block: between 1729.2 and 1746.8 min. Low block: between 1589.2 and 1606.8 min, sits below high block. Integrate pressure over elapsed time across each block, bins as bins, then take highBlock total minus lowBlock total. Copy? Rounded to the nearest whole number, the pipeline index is -50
